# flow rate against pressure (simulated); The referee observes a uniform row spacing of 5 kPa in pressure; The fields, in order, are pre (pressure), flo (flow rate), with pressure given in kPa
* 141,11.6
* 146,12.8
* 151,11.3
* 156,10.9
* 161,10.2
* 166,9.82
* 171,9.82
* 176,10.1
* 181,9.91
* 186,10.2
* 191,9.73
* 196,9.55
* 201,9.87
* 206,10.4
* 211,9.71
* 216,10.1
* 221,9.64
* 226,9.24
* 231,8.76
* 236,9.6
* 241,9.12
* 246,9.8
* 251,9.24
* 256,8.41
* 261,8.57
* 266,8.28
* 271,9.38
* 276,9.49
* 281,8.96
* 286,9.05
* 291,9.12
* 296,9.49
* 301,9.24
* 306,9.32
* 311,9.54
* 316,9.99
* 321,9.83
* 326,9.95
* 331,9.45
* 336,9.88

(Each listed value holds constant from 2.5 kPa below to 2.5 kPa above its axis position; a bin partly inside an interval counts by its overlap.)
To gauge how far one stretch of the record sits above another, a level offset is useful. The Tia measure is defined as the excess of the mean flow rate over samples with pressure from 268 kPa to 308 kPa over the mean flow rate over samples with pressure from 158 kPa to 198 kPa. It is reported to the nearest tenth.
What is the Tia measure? -0.7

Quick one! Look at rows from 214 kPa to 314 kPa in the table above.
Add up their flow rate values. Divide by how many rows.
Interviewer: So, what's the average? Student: 9.2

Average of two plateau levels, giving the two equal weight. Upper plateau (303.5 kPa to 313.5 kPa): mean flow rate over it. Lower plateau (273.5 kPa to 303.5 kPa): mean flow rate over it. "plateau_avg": 9.3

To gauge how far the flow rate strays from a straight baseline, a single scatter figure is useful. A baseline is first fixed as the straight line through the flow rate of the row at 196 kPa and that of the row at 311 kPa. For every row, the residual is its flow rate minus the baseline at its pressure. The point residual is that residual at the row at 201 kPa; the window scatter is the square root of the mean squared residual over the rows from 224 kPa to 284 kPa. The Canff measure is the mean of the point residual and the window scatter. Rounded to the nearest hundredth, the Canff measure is 0.49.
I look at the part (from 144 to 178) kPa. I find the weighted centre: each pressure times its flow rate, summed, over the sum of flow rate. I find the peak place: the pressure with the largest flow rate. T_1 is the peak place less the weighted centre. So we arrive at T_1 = -14.2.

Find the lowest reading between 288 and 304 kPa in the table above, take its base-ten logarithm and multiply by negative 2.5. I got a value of -2.400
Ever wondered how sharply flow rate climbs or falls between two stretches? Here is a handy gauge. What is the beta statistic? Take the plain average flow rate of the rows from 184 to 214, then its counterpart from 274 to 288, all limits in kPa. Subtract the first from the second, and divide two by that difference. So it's -2.7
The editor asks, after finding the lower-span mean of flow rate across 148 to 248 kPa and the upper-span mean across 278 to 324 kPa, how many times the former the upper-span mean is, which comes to 0.95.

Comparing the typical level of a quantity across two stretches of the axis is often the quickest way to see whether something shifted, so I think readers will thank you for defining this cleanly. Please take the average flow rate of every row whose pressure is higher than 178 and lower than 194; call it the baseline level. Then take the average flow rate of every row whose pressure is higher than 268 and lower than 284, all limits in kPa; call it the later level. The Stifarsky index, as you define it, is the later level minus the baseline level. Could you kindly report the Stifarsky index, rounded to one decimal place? -0.7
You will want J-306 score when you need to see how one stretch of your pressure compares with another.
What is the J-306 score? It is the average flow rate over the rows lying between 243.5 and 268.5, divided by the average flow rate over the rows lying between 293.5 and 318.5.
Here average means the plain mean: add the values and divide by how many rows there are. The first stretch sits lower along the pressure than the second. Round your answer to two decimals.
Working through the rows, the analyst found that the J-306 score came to 0.93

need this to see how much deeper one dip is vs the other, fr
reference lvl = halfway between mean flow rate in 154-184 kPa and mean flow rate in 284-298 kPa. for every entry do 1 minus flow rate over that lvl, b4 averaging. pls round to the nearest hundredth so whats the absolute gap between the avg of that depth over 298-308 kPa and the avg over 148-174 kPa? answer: 0.12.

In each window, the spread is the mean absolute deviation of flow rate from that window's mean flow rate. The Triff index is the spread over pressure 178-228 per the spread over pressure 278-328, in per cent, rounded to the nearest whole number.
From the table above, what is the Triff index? 84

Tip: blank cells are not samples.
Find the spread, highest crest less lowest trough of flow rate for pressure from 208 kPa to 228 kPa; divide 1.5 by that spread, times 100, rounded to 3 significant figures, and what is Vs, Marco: 174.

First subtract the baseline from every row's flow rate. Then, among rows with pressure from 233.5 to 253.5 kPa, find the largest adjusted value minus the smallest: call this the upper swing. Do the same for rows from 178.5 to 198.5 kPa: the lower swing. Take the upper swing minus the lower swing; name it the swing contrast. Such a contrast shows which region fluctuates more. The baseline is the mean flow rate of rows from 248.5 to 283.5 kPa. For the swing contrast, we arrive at 0.0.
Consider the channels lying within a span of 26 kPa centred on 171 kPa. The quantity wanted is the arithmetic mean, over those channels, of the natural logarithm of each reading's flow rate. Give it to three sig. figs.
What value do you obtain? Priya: 2.30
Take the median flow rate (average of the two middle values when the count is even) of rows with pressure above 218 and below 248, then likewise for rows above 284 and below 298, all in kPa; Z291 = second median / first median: 0.968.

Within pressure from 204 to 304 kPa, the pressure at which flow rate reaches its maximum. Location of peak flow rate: 206 kPa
